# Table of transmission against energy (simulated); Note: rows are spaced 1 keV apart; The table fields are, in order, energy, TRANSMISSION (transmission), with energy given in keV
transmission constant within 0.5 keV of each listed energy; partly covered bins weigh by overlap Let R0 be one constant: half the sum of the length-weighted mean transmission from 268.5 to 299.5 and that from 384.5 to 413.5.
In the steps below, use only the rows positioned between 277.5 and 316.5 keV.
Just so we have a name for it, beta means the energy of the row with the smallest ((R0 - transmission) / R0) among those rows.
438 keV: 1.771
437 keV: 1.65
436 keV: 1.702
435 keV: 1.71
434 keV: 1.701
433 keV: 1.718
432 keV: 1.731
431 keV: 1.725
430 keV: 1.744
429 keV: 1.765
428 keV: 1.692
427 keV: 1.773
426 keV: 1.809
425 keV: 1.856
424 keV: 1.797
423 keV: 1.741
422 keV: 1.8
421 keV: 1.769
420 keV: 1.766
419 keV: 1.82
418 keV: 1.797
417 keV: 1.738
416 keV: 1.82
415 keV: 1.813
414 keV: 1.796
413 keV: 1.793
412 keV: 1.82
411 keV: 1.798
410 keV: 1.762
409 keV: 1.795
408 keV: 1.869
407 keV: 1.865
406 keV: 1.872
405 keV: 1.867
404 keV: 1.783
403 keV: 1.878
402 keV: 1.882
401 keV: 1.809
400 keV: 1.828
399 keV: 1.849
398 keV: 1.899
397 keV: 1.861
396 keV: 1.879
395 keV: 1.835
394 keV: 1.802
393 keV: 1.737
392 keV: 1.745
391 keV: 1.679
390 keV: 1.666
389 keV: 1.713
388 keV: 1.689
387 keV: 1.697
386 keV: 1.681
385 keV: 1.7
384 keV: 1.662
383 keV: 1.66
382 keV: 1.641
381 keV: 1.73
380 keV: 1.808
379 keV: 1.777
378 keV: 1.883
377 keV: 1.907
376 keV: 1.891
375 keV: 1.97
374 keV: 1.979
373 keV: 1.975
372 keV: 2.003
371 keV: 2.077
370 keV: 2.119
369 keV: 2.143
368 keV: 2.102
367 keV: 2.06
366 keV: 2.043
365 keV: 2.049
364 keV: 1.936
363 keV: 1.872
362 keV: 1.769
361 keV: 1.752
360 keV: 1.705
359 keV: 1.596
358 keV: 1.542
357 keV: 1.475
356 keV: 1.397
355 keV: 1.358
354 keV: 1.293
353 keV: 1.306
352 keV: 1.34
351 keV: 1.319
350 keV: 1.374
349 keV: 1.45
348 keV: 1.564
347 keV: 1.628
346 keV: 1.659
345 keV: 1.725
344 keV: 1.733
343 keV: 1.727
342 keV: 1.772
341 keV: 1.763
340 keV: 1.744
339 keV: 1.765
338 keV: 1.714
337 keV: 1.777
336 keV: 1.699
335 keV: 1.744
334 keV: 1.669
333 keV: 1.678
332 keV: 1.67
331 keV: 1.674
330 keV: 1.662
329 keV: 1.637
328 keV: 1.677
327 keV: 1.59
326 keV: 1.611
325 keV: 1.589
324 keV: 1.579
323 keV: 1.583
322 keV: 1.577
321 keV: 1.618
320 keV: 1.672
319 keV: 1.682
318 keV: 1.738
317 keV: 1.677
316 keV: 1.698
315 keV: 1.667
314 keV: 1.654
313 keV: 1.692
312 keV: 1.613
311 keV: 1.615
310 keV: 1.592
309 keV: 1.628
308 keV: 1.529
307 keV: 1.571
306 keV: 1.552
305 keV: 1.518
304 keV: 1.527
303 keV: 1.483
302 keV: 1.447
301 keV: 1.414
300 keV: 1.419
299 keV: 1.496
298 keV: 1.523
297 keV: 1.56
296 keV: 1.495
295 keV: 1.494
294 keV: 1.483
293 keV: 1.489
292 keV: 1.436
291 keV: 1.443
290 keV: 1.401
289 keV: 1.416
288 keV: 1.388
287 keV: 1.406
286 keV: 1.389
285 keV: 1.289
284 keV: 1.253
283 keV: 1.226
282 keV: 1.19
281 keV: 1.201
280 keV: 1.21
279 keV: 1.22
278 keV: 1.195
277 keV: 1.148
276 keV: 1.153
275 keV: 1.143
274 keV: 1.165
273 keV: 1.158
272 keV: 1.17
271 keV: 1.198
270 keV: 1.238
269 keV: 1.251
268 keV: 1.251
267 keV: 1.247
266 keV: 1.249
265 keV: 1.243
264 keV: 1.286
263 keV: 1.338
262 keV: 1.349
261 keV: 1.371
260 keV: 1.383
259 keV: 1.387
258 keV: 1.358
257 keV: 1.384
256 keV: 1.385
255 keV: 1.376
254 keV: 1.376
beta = 316 keV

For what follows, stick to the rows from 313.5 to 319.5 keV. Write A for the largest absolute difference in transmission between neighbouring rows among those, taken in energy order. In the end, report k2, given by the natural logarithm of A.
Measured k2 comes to -2.8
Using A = 0.06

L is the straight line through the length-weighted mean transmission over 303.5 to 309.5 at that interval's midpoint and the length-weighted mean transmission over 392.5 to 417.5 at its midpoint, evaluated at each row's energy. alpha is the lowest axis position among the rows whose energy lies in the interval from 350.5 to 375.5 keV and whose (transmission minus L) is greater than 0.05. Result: 362 keV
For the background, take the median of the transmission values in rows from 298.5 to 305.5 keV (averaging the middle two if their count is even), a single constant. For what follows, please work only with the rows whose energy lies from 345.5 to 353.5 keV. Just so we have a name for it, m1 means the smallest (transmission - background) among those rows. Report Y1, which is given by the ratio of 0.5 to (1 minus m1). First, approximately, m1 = -0.18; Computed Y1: 0.42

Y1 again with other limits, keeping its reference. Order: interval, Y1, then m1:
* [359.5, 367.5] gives 0.64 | 0.22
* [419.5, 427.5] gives 0.67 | 0.26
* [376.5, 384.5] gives 0.59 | 0.16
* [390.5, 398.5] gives 0.62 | 0.20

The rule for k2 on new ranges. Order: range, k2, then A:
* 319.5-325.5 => -2.9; 0.05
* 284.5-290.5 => -2.3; 0.10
